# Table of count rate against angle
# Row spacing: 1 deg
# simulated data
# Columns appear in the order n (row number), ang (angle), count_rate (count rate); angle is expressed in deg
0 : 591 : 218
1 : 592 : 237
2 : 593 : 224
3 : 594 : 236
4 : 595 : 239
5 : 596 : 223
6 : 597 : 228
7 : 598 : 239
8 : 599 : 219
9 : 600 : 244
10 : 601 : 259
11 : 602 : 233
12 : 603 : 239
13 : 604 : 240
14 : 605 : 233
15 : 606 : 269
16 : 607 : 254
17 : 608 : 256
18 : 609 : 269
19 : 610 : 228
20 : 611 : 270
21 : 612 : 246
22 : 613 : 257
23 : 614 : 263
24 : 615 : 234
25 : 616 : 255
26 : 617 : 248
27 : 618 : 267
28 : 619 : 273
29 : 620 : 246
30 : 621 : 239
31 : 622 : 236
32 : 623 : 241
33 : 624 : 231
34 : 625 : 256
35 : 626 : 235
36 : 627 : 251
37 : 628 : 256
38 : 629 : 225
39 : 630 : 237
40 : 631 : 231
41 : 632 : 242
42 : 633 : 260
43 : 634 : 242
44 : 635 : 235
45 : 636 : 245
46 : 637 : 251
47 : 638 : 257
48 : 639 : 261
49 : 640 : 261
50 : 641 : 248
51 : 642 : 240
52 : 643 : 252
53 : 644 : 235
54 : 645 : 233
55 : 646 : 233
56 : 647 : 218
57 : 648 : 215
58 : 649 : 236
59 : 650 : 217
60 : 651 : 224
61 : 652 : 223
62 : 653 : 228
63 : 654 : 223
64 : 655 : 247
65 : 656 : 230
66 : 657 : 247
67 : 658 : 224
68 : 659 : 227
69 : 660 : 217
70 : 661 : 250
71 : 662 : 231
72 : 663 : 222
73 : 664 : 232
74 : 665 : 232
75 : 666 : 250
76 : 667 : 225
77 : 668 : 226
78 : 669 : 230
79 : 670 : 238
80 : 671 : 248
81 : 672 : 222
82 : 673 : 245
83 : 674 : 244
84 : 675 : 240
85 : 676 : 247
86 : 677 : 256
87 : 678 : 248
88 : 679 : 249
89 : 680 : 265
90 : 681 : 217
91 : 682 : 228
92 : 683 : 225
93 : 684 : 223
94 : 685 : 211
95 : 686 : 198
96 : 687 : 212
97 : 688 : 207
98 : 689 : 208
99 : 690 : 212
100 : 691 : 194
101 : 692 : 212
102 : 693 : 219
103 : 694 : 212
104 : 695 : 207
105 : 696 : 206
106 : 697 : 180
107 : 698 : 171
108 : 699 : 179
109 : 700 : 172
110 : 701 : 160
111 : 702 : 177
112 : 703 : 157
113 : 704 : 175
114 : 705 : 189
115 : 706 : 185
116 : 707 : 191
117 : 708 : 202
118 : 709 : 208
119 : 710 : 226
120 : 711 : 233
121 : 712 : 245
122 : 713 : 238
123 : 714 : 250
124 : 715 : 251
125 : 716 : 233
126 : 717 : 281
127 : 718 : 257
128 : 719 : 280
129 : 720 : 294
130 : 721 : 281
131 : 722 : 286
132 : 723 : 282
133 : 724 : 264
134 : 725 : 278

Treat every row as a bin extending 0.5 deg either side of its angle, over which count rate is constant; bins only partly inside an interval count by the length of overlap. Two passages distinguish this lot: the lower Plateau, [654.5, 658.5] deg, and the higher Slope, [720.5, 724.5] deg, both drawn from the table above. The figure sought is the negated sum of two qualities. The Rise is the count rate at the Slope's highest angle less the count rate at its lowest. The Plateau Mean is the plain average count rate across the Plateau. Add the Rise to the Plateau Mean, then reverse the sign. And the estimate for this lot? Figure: -220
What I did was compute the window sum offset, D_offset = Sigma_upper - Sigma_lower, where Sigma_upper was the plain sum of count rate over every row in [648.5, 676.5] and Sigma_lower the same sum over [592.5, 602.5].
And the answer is 4181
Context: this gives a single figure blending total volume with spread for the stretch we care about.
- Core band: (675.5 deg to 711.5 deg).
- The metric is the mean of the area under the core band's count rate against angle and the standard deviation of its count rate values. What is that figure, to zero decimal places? 3744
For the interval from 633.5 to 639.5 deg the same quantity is 750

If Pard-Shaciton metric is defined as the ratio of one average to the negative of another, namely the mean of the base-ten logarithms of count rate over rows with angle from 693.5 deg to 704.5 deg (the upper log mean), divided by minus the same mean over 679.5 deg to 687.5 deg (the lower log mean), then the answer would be -0.962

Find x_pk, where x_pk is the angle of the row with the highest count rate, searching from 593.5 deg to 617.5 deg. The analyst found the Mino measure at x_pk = 611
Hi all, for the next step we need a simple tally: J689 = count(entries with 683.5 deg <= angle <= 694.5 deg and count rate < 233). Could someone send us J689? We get 11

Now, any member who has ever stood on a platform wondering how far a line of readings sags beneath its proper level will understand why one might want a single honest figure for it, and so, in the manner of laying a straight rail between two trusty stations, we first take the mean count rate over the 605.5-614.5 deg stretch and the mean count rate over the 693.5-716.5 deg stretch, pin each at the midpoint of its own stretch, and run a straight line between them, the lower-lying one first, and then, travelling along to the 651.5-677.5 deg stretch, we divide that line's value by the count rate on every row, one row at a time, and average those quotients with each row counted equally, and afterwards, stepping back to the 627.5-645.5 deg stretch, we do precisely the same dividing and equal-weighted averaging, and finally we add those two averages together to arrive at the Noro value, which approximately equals 1.95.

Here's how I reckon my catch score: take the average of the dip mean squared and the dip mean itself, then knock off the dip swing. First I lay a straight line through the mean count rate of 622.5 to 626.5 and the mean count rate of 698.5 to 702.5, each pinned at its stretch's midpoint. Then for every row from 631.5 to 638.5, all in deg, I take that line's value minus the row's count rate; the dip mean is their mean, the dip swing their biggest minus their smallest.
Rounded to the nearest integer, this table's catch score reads 98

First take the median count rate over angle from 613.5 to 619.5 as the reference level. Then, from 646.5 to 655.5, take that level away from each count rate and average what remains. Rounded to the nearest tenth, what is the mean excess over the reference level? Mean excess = -33.3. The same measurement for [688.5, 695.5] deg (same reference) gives -49.9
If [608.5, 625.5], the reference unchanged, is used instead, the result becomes -8.5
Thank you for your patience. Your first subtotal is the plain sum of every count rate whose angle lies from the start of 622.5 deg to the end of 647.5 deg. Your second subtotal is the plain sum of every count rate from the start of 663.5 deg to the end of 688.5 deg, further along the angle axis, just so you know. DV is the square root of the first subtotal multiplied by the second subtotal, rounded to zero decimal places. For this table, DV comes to 5946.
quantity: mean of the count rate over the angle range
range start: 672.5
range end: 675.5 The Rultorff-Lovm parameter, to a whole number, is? 243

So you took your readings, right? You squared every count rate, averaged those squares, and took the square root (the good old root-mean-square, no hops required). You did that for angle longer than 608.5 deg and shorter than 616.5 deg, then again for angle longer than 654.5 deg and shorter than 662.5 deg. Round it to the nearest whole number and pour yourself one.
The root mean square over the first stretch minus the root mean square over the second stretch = 19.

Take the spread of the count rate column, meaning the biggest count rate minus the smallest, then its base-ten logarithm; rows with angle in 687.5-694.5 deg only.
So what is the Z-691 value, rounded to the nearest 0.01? 1.40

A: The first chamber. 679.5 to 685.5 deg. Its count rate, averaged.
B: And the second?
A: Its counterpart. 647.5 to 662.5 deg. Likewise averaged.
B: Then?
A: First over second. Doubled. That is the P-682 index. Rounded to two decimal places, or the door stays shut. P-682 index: 1.99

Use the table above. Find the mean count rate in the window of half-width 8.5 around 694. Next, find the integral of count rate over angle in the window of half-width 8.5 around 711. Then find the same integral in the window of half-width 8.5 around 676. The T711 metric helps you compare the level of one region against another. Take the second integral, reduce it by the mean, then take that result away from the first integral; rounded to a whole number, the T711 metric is -54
